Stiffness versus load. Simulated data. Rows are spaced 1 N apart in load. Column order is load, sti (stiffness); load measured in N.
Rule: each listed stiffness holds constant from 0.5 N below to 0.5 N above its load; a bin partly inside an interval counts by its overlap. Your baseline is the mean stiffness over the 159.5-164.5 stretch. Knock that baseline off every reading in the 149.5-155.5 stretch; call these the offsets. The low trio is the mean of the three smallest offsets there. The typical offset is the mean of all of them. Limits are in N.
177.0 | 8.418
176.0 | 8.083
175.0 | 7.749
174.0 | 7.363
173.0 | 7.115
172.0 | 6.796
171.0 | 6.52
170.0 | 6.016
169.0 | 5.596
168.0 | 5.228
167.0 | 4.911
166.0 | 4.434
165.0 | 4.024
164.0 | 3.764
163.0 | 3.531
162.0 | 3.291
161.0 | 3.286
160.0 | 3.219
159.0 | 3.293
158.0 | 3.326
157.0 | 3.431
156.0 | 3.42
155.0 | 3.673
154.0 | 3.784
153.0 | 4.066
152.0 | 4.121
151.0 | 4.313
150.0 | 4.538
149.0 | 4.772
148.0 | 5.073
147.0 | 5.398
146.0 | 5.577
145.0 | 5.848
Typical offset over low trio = 1.6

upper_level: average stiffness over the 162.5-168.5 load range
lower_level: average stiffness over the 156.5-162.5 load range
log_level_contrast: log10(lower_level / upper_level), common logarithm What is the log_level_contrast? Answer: -0.1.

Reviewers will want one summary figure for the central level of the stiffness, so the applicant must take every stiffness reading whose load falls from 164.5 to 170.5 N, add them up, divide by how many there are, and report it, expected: 5.0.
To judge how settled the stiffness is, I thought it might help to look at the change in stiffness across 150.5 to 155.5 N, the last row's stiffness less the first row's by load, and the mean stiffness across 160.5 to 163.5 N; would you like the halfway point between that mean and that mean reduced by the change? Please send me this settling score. 3.7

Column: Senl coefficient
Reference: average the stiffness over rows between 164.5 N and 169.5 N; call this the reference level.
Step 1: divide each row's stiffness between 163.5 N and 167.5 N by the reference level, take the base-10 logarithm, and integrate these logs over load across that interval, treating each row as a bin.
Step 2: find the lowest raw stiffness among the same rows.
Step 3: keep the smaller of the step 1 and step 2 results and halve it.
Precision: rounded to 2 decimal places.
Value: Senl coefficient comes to -0.11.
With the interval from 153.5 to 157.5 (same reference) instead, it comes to -0.26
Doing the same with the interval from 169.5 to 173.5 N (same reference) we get 0.27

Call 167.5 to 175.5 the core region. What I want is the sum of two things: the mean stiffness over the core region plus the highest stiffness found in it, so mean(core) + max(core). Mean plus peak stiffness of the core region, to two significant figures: 14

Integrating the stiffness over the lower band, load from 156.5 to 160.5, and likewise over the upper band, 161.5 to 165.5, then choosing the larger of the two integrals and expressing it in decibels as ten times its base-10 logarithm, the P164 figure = 11.6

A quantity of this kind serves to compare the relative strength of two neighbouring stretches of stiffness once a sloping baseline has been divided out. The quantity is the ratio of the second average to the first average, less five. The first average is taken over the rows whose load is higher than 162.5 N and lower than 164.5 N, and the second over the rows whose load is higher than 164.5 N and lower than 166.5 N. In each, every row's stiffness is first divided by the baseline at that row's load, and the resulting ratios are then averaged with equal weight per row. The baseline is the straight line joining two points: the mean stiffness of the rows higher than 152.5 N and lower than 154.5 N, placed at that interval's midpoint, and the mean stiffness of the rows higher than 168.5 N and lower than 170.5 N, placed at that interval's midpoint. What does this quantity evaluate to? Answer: -3.89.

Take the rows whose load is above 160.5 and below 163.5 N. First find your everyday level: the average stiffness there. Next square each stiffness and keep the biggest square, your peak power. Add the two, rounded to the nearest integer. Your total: 16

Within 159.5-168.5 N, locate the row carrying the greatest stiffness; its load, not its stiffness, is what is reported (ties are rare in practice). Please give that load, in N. 168.0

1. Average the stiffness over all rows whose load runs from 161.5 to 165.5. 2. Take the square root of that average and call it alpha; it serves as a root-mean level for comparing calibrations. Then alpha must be 1.91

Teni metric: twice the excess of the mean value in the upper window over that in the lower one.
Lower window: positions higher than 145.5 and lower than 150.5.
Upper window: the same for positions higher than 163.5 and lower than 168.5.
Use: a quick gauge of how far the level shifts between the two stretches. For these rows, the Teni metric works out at -1.2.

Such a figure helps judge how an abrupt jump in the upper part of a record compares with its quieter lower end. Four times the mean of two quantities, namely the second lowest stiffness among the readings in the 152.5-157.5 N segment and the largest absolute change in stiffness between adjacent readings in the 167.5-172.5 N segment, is 7.9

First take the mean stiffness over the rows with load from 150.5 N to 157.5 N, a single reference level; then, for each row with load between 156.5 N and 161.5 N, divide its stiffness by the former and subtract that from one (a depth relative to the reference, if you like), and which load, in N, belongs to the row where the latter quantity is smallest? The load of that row 157.0 N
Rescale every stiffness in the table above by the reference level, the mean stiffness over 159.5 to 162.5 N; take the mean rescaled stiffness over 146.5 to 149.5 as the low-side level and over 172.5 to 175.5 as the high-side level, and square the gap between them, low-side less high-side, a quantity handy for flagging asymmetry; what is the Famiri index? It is 0.51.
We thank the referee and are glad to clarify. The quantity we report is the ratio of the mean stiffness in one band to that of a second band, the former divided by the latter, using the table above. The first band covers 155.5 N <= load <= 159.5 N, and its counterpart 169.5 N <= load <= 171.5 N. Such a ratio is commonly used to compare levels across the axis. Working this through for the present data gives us 0.54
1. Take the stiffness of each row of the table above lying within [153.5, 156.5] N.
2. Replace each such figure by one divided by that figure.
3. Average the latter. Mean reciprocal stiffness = 0.276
